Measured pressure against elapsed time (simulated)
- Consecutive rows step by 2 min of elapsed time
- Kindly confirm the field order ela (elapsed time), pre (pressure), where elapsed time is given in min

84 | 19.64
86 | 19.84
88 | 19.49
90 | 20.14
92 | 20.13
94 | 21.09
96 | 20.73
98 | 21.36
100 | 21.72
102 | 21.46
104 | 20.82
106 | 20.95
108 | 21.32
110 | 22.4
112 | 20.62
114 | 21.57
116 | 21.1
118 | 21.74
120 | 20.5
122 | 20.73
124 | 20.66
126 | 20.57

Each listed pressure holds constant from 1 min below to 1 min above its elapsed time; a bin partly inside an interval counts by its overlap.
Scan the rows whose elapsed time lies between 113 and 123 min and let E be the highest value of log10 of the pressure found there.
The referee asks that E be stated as 1.34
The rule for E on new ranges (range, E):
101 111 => 1.35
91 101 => 1.34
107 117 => 1.35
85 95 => 1.32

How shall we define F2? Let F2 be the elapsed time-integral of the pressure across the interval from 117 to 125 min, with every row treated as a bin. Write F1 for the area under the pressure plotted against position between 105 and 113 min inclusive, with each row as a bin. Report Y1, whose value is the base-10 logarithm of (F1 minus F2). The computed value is 0.52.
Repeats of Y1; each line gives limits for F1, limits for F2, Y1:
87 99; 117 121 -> 2.21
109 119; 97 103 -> 1.93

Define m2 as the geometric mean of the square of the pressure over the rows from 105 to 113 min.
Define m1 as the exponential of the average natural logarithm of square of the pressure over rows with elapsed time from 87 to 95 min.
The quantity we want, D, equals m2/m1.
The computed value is 1.11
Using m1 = 408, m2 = 454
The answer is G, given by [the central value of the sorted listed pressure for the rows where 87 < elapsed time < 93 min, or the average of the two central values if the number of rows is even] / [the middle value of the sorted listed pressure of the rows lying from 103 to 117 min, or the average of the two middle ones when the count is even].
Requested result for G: 0.95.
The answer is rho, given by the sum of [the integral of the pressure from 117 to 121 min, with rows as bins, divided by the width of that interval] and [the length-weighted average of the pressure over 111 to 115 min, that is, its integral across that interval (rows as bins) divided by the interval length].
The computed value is 42.2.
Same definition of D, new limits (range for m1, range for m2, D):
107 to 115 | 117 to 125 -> 0.95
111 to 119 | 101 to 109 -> 0.99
